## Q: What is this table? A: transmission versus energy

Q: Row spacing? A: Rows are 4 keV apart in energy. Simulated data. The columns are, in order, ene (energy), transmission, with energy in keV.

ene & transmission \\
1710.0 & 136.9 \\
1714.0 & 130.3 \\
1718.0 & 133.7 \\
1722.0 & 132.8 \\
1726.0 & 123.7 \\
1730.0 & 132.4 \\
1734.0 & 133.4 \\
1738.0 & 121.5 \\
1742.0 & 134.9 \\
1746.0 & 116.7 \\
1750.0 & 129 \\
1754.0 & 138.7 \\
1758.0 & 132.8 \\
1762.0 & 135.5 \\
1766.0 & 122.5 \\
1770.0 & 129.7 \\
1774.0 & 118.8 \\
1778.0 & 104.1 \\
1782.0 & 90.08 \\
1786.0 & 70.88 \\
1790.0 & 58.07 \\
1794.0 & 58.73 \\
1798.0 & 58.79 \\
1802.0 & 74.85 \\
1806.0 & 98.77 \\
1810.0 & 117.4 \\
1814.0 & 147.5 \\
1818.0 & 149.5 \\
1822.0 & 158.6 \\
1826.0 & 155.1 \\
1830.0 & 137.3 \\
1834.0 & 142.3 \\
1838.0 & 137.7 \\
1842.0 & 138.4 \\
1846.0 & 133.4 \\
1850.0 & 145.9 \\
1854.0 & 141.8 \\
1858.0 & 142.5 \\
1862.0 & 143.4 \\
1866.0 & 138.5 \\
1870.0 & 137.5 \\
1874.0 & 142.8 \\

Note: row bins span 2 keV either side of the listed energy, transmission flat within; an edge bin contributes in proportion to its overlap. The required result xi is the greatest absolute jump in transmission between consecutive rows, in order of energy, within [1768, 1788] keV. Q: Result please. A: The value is 19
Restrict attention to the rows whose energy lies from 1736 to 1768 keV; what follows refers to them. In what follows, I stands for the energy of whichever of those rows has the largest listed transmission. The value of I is 1754.0 keV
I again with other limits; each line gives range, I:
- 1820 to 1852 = 1822.0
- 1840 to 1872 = 1850.0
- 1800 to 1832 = 1822.0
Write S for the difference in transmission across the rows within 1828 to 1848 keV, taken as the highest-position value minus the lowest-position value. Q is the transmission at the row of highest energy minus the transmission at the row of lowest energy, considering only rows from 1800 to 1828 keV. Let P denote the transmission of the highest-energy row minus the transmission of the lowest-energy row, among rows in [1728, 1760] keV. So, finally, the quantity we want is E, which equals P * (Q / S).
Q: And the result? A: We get -8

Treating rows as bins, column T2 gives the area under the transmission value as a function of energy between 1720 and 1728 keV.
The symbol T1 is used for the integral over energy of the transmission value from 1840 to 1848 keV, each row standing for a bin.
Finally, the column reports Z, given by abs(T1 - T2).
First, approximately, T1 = 1087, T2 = 1026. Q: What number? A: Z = 61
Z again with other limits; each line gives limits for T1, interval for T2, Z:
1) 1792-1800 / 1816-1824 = 762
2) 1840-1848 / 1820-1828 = 168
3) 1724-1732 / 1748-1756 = 46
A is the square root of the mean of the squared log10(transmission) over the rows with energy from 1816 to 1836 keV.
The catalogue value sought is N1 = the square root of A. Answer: 1.474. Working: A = 2.17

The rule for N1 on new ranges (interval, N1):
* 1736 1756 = 1.452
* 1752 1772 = 1.456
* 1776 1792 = 1.378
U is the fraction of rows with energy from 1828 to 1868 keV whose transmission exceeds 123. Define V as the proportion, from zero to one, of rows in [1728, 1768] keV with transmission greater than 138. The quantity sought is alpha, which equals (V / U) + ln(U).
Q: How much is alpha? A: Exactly 0.10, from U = 1.00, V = 0.10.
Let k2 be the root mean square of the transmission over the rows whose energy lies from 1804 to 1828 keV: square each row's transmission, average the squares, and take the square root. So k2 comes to 140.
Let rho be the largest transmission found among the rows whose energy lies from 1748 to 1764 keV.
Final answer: 138.7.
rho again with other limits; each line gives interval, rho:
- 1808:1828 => 158.6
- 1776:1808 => 104.1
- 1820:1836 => 158.6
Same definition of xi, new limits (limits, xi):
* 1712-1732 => 9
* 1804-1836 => 30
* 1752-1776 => 13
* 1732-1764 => 18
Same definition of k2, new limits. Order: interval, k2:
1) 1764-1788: 108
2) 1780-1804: 70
